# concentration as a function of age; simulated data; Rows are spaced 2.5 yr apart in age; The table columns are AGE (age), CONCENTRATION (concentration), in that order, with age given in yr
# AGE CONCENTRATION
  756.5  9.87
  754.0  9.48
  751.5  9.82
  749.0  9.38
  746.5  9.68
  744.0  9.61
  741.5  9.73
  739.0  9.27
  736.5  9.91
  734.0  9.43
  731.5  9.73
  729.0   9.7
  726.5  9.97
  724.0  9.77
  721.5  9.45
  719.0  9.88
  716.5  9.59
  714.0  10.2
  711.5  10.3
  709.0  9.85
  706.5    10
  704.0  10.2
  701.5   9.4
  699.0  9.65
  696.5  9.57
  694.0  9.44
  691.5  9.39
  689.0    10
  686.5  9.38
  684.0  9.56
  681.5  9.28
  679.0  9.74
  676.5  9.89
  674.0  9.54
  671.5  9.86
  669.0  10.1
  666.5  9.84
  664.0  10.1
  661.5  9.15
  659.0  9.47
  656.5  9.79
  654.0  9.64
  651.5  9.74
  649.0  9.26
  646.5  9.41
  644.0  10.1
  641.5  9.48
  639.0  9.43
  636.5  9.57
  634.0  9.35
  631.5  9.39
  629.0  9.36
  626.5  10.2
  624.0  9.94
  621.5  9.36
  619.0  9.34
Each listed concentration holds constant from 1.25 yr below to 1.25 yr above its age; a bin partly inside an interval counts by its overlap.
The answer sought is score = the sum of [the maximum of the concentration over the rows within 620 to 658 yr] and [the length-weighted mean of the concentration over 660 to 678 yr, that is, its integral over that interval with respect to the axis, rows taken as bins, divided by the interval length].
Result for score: 20.0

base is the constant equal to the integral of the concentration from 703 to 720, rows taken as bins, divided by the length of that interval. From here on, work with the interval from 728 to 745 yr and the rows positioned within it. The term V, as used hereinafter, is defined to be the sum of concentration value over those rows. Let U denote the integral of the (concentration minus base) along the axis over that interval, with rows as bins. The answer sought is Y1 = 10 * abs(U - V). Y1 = 738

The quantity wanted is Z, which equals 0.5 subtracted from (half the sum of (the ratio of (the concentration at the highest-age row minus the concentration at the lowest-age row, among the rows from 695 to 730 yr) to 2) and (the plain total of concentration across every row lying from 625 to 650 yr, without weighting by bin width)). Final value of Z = 47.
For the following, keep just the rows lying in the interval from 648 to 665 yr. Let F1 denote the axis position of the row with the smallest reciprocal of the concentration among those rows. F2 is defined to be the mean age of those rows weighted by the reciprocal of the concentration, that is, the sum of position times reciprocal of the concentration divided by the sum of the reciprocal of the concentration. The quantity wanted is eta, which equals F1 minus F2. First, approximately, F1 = 664.0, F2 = 656.5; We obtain 7.5 yr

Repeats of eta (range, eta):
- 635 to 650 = 1.2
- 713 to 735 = -10.1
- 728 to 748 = -1.3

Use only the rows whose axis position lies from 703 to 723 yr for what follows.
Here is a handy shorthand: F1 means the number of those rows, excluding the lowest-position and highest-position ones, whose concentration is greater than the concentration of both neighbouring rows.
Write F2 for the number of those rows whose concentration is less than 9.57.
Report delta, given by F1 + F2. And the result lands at 3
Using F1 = 2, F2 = 1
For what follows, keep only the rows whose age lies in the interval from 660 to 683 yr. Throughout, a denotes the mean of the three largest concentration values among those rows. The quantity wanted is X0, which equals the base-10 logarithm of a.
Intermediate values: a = 10.0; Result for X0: 1.00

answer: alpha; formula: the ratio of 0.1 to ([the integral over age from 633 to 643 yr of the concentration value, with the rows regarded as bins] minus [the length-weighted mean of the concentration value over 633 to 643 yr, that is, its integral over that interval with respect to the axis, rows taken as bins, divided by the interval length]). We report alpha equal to 0.0012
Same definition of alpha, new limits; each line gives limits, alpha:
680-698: 0.0006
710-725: 0.0007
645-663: 0.0006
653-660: 0.0017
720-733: 0.0009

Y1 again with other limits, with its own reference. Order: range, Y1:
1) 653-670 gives 728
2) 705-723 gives 711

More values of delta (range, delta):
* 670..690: 6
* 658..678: 5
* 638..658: 6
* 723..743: 5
